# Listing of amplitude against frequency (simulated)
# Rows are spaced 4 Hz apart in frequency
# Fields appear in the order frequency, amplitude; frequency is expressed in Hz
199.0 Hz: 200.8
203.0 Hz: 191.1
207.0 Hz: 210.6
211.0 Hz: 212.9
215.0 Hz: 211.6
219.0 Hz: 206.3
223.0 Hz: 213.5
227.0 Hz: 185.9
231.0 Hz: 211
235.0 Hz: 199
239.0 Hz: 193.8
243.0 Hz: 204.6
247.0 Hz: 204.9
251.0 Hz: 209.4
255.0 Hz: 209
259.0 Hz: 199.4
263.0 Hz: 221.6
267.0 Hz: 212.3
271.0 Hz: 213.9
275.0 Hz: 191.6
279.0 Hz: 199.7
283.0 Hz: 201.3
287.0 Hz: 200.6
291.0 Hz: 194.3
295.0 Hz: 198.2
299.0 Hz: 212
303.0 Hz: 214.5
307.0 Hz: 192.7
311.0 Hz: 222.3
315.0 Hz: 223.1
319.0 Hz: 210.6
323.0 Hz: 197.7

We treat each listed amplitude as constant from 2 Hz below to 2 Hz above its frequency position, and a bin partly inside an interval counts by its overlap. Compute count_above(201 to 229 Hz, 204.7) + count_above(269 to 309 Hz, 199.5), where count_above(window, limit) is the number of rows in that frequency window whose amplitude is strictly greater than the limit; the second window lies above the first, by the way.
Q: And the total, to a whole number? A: 11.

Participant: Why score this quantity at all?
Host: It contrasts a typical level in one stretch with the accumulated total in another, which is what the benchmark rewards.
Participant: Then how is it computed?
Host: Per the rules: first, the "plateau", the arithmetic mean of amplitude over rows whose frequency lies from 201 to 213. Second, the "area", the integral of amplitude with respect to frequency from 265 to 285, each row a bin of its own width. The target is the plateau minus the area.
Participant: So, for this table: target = -3870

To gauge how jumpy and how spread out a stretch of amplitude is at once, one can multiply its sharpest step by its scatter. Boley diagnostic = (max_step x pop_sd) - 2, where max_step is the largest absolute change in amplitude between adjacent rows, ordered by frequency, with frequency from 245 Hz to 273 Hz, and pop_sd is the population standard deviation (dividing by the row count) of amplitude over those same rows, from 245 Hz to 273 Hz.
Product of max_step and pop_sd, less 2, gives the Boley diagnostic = 142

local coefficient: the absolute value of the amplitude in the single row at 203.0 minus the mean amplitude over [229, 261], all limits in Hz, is 13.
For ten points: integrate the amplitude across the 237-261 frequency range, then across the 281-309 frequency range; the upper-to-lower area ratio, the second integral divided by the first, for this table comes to 1.2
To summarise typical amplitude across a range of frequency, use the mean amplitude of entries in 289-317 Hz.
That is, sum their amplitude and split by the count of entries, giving 208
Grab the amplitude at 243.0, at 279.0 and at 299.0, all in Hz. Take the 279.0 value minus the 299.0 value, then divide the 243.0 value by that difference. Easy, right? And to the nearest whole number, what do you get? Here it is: -17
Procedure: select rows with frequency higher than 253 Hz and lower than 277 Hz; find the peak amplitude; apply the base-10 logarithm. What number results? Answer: 2.35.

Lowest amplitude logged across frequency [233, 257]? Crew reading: 193.8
